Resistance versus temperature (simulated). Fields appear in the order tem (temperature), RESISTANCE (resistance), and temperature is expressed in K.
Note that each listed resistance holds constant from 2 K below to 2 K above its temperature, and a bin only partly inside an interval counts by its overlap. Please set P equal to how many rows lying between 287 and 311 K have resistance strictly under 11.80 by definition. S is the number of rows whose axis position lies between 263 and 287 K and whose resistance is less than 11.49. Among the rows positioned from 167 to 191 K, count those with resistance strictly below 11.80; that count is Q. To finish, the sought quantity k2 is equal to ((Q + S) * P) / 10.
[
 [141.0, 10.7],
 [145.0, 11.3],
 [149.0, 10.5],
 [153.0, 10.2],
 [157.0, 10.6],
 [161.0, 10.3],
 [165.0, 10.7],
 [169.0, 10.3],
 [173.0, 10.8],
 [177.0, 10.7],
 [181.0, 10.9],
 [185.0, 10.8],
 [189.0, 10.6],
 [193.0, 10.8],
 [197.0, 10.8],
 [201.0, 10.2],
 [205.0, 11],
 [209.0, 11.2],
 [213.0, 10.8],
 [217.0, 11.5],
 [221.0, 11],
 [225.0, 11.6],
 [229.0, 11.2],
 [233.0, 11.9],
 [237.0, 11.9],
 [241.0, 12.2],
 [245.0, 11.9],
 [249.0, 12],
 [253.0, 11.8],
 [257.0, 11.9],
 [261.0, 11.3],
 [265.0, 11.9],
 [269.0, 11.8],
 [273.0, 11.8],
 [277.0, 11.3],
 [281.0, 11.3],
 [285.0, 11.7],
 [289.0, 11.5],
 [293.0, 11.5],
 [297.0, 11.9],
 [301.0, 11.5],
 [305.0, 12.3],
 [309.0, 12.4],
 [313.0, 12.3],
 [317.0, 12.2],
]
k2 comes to 2.4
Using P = 3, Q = 6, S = 2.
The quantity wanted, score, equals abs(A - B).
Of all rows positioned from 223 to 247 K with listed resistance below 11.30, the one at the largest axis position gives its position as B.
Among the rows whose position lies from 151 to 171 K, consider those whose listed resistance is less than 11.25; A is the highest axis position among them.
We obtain 60 K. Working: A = 169.0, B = 229.0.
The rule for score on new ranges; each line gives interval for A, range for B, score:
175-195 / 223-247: 36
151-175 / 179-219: 40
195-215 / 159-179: 36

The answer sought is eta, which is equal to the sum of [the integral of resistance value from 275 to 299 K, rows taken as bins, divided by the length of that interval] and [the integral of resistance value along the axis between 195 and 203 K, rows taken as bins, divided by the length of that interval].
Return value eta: 22.0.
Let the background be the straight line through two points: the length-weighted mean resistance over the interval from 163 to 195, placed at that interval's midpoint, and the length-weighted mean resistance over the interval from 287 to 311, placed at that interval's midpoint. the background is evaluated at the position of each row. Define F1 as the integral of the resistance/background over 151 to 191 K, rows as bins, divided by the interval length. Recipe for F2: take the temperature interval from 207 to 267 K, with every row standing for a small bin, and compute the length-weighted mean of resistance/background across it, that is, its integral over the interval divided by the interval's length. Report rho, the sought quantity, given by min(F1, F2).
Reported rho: 0.997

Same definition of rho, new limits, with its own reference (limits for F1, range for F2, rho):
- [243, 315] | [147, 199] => 0.997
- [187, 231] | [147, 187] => 0.999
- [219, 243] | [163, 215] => 0.995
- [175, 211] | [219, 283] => 0.995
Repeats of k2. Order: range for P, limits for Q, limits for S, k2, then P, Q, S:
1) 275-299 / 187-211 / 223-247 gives 3.5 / 5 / 6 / 1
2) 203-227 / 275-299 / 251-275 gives 3.6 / 6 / 5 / 1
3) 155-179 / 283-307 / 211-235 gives 4.2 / 6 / 4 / 3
